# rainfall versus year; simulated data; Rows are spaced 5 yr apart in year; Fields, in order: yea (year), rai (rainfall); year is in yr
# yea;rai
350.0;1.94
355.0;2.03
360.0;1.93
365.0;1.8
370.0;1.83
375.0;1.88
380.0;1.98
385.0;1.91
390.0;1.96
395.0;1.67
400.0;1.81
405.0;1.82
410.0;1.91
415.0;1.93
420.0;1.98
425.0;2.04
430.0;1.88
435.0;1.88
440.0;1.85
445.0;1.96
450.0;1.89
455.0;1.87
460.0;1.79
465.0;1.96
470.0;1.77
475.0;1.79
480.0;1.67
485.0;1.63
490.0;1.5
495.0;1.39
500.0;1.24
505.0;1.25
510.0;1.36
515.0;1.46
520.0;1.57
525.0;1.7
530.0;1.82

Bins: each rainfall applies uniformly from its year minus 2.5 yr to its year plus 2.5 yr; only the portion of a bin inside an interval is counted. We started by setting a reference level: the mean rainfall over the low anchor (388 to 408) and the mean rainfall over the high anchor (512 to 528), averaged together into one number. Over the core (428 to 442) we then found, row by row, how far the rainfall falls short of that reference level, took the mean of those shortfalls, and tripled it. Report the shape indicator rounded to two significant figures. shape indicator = -0.52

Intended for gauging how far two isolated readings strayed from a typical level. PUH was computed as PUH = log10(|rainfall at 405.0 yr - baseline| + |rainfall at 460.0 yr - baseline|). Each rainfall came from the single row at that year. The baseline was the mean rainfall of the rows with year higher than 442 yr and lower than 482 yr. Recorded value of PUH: -1.2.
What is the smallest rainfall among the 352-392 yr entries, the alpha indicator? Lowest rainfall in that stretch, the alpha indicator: 1.8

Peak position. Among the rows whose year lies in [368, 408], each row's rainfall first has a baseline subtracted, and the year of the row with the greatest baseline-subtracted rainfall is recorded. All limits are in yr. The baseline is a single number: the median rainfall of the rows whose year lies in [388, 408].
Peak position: 380.0 yr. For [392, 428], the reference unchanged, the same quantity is 425.0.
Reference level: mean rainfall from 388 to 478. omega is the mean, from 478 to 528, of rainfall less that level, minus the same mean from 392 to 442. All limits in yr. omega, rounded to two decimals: -0.40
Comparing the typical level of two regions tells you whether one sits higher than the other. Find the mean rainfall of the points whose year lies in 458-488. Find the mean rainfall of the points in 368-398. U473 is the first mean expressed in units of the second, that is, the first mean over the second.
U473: 0.94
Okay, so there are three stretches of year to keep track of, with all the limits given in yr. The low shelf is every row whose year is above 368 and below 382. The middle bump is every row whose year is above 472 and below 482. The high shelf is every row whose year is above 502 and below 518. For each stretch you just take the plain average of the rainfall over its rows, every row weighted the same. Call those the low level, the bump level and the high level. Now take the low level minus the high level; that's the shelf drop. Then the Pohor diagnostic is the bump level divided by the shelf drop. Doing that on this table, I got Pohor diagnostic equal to 3.2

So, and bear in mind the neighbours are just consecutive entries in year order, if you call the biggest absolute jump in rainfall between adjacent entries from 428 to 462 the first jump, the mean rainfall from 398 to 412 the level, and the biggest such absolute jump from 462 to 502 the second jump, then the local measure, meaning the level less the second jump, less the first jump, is 1.55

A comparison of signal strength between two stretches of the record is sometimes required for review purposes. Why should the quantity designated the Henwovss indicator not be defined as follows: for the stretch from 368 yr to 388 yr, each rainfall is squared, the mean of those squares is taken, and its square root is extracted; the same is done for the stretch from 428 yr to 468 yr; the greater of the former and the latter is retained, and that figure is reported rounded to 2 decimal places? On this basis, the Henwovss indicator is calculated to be 1.90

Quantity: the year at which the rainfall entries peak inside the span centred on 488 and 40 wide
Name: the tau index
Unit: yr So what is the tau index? 475.0 yr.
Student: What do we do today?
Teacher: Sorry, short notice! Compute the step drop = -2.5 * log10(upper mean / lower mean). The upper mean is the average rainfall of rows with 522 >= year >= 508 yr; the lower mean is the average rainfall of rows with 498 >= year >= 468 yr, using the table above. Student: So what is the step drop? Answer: 0.11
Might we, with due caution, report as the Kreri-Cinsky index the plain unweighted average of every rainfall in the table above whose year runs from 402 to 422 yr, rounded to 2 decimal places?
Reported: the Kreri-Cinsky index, 1.91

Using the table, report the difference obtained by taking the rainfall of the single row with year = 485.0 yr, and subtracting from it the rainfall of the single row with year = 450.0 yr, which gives -0.26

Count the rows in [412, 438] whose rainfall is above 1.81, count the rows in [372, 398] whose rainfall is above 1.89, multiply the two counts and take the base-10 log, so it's 1.2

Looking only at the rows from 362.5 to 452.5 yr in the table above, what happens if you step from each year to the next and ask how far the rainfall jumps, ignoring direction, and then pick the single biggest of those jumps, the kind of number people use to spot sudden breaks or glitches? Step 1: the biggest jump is 0.29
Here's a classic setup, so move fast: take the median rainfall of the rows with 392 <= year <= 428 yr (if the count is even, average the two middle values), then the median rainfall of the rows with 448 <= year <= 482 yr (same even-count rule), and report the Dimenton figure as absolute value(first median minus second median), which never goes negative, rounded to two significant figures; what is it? 0.12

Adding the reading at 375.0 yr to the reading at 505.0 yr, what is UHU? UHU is 3.1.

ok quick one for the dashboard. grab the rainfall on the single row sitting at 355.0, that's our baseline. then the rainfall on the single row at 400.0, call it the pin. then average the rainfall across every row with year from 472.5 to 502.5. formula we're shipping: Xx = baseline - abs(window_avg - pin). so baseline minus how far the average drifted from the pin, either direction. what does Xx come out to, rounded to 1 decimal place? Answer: 1.8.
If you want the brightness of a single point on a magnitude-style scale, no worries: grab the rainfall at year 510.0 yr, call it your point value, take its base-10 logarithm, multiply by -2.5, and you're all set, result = -0.33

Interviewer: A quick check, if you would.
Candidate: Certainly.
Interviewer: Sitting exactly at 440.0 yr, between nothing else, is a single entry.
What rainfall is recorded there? 1.85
